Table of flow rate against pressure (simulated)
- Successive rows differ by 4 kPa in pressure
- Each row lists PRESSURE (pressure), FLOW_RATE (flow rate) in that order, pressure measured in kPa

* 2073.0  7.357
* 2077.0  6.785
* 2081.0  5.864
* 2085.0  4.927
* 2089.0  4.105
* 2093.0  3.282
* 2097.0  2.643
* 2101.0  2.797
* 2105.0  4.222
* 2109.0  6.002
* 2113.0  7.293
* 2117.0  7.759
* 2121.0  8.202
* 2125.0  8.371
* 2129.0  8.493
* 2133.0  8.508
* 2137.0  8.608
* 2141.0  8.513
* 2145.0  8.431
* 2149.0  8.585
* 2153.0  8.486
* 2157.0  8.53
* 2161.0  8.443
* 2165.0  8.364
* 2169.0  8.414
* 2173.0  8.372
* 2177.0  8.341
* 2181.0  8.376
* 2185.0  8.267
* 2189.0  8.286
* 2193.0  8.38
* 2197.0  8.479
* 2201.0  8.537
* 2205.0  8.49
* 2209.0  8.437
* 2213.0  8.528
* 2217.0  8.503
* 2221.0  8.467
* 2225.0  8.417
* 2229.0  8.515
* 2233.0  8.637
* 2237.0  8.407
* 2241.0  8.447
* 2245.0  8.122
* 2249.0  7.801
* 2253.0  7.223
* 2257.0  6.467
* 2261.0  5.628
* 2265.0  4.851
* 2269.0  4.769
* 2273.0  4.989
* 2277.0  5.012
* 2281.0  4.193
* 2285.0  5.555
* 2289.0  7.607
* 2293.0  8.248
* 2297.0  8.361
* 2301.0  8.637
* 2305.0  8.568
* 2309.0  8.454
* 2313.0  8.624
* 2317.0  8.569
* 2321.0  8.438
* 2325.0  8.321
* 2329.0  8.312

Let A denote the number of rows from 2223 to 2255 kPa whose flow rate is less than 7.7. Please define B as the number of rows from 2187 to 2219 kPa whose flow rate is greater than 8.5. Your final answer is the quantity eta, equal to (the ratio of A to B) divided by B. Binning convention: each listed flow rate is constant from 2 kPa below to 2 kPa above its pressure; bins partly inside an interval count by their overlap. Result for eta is 0.11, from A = 1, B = 3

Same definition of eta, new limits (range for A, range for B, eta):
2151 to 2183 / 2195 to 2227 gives 0.00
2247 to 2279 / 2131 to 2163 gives 0.28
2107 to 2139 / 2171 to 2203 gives 2.00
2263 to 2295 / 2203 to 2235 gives 0.44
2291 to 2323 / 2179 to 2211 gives 0.00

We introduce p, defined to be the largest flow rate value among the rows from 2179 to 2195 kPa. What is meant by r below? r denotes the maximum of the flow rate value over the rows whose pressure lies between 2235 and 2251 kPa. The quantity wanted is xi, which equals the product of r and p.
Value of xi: 71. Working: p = 8.38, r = 8.447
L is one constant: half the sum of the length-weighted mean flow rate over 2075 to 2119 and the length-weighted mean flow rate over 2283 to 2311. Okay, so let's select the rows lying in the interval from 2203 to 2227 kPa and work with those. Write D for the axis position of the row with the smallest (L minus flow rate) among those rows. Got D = 2213.0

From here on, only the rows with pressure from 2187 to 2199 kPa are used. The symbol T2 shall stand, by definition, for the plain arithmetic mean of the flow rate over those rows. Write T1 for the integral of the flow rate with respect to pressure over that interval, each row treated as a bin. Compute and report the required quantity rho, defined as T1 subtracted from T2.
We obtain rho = -92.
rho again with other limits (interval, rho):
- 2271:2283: -52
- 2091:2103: -32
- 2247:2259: -79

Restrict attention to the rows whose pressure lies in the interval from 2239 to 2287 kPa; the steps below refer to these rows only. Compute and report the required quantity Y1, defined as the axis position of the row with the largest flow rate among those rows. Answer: 2241.0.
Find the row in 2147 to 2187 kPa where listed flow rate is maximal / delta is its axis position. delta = 2149.0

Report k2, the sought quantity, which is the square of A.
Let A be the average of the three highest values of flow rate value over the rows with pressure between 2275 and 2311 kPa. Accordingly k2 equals 73.2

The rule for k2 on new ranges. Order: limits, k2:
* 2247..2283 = 51.3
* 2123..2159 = 73.5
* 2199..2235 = 73.4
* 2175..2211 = 72.3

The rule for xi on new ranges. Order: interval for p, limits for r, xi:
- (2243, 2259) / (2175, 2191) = 68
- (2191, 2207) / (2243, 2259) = 69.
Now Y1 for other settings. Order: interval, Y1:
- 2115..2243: 2233.0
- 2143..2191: 2149.0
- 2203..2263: 2233.0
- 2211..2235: 2233.0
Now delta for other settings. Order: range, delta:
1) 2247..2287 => 2249.0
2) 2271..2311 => 2301.0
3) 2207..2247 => 2233.0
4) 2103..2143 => 2137.0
